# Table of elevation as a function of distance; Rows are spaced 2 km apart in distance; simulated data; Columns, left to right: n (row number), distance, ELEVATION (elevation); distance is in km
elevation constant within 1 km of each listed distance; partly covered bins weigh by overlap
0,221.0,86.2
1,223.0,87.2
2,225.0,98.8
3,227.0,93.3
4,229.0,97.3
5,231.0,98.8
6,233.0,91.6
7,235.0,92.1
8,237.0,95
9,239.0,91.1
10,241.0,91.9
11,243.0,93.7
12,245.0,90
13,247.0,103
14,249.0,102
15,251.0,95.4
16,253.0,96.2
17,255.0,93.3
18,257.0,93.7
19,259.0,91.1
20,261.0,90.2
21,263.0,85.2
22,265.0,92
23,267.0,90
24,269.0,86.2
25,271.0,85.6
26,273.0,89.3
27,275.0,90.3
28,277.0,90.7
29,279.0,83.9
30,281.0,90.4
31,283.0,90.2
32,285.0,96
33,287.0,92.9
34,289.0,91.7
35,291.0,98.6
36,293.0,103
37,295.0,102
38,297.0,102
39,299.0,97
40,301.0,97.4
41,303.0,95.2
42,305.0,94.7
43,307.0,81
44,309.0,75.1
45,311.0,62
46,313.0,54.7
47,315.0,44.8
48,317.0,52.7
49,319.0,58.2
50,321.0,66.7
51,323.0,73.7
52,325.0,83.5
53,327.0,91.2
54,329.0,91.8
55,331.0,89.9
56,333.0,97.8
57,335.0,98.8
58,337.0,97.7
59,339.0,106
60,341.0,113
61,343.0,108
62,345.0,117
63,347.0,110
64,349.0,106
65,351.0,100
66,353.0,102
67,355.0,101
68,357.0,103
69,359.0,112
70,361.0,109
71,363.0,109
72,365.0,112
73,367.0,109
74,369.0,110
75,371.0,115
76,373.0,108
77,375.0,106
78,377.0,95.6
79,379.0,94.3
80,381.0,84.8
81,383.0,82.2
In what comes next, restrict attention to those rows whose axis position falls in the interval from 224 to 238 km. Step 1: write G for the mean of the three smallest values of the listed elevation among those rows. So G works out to 92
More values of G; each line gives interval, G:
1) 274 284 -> 88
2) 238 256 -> 91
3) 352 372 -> 102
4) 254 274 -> 86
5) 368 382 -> 92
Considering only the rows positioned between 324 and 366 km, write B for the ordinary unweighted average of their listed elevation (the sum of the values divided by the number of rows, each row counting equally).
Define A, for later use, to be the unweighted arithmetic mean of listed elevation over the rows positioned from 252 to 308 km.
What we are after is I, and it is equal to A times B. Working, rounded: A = 92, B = 103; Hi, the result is 9508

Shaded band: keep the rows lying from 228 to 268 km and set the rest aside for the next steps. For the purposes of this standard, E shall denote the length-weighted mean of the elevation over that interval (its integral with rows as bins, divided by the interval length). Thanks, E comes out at 94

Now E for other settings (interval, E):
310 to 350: 86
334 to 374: 107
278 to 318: 85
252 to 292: 91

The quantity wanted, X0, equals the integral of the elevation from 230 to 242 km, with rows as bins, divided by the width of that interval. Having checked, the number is 93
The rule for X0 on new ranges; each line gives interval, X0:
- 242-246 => 92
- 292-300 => 101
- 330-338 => 96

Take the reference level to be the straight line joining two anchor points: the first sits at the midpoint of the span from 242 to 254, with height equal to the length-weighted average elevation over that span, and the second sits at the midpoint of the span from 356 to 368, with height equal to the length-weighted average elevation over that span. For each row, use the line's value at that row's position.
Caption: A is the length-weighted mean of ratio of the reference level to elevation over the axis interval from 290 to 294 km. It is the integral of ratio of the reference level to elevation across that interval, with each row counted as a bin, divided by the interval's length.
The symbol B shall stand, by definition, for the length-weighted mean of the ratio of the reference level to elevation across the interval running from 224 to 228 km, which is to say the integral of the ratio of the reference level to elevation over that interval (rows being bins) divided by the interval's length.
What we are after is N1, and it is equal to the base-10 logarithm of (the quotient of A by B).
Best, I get 0.010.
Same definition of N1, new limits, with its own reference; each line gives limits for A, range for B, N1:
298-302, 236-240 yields 0.010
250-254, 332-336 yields -0.027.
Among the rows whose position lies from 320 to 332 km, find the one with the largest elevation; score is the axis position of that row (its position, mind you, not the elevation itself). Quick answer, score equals 329.0 km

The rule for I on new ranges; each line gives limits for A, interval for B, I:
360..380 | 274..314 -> 9551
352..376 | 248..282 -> 9818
